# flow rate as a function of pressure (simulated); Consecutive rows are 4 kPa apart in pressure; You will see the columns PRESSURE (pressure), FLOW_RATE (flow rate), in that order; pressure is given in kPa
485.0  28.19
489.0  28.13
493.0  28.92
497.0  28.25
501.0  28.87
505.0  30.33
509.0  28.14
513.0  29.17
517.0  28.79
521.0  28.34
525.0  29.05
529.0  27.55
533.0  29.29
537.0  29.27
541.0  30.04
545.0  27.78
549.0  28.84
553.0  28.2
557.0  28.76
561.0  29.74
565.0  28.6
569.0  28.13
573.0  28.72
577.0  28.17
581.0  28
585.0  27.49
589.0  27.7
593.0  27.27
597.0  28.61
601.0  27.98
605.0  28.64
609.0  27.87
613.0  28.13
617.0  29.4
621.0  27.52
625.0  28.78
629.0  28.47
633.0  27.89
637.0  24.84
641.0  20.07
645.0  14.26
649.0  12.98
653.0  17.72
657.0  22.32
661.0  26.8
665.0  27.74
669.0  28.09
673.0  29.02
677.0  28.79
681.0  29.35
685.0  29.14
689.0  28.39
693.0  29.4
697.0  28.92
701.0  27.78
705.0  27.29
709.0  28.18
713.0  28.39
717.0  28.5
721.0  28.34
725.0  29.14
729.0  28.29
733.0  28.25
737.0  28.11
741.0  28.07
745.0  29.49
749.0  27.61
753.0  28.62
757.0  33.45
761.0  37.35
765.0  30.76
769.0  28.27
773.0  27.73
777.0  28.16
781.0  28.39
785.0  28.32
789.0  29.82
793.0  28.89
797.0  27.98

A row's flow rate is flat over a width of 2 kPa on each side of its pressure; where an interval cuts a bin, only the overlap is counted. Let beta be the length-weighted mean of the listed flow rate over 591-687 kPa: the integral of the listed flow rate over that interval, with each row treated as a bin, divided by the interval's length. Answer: 25.9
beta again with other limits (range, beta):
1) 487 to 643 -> 28.2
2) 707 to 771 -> 29.4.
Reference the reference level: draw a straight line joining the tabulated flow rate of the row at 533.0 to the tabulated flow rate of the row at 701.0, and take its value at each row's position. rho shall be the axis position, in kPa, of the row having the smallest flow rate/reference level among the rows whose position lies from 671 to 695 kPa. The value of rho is 689.0 kPa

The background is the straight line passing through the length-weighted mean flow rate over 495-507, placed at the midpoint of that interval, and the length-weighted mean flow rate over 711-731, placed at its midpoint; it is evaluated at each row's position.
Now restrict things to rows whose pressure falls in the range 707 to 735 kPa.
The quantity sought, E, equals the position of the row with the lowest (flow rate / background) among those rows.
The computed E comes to 709.0 kPa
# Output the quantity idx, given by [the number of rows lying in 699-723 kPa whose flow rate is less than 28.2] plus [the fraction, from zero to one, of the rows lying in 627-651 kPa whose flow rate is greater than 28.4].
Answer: 3.2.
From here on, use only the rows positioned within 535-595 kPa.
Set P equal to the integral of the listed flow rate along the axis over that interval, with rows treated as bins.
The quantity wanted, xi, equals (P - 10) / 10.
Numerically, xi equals 170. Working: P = 1707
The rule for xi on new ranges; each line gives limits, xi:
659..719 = 169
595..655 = 148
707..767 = 176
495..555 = 172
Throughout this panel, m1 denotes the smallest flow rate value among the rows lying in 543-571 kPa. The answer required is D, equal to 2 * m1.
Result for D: 55.6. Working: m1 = 27.78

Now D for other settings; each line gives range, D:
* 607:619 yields 55.7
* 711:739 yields 56.2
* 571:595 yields 54.5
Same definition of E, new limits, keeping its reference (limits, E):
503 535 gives 529.0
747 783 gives 749.0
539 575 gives 545.0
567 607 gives 593.0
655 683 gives 657.0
